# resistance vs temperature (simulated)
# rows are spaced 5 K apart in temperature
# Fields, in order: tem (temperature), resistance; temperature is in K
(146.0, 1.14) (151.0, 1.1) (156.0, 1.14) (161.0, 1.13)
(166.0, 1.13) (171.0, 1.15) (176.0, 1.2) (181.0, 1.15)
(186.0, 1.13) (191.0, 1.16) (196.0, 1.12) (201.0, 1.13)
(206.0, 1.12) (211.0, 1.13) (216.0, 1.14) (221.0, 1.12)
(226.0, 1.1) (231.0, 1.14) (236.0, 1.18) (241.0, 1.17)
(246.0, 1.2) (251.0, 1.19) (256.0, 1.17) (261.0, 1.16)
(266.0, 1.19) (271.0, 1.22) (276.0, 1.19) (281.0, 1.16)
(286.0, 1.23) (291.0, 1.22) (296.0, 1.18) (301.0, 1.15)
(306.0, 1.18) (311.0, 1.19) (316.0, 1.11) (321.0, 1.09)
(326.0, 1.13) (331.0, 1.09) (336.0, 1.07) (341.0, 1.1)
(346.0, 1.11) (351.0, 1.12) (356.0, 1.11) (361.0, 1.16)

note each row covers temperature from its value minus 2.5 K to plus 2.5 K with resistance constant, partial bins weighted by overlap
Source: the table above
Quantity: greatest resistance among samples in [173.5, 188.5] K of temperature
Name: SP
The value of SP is 1.2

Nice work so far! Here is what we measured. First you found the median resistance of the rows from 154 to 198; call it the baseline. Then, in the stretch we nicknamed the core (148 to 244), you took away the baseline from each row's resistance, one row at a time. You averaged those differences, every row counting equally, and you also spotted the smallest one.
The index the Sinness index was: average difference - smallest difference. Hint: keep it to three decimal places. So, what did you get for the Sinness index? 0.039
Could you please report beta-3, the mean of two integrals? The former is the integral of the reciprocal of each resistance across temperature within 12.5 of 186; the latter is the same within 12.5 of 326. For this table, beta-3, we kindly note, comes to 22.25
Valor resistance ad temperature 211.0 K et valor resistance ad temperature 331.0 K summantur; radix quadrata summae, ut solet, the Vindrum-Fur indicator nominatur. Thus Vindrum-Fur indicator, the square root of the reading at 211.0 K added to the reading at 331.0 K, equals 1.49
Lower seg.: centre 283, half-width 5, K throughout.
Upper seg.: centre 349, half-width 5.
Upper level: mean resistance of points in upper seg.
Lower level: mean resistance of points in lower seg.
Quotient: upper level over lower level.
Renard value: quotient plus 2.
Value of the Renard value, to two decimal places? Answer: 2.93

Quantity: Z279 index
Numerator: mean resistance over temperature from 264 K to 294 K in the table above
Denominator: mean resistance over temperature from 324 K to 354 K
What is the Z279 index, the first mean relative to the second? 1.09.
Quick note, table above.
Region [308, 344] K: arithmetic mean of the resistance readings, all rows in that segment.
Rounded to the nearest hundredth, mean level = 1.11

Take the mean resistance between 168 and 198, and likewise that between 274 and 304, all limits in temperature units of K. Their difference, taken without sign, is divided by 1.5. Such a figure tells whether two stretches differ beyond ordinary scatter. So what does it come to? 0.024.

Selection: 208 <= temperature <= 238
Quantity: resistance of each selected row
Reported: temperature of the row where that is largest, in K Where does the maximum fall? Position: 236.0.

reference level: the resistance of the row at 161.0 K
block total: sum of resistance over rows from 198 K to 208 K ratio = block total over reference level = 1.99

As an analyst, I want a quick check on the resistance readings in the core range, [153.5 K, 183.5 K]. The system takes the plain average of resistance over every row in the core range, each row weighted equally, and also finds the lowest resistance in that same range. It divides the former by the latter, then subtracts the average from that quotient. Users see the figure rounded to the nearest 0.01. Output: -0.13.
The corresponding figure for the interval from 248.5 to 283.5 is -0.16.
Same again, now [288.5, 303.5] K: -0.15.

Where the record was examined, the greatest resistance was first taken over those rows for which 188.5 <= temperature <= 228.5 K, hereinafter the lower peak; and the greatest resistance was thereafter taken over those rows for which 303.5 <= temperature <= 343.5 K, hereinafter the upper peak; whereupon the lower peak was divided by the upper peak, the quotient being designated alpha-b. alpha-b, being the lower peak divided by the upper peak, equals 0.97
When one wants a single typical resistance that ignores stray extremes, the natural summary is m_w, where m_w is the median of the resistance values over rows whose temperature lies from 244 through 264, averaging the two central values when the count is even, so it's 1.180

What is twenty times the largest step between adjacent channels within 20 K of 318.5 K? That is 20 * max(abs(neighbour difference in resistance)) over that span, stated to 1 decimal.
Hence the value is 1.6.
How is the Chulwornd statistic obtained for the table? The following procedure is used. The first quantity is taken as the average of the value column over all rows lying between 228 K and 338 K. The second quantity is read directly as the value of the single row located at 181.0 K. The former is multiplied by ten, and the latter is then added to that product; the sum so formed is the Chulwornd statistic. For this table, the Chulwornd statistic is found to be 12.8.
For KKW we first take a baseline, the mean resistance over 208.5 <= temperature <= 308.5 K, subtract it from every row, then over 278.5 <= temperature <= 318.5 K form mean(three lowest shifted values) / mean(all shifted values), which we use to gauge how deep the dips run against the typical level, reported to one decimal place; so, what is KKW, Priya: -4.8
